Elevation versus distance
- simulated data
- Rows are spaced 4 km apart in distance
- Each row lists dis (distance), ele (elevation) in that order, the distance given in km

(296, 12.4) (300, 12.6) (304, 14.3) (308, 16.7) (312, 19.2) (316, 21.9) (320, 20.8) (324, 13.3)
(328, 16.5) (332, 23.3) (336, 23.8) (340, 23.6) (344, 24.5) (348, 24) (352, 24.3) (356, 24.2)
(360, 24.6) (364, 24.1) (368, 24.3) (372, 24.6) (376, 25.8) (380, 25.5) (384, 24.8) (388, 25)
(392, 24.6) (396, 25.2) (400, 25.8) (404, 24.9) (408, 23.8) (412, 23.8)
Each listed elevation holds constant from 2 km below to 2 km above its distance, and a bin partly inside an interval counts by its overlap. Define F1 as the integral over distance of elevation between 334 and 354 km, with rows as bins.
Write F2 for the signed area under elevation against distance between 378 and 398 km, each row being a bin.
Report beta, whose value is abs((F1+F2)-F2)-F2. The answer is -20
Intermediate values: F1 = 481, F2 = 500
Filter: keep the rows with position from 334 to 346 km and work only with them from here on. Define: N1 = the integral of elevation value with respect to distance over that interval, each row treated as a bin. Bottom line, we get 288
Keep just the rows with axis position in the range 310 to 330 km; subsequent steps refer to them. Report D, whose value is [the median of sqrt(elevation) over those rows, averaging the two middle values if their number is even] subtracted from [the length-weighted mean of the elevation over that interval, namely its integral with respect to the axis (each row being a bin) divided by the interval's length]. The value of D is 14.0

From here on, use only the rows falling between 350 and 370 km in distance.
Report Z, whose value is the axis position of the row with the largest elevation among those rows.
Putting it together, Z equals 360 km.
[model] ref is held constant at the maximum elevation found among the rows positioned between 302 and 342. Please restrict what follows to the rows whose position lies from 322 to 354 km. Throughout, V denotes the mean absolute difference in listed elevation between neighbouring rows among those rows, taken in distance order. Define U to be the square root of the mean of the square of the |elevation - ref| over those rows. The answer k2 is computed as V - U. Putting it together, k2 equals -2.8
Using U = 5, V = 1.8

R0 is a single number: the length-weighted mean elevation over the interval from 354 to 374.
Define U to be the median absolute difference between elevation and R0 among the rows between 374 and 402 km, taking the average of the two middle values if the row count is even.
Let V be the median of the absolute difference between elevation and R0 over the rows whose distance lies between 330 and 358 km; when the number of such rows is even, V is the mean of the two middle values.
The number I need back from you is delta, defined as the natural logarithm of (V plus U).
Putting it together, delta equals 0.2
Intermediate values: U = 0.8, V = 0.4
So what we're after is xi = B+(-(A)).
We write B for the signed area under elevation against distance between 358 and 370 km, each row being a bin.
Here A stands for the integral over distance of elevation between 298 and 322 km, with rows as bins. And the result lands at -130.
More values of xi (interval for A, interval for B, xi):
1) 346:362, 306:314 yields -245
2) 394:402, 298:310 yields -30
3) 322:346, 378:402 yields 104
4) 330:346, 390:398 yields -182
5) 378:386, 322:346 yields 299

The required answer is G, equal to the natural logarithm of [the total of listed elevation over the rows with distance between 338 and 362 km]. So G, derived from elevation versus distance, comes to 4.98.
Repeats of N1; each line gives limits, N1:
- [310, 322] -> 248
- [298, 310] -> 174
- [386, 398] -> 299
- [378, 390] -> 301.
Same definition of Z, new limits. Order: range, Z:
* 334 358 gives 344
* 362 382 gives 376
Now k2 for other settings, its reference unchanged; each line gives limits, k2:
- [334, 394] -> -0.5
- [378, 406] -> -0.8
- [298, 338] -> -3.7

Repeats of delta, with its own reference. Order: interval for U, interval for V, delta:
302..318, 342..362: 1.9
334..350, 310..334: 1.6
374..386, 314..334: 1.5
